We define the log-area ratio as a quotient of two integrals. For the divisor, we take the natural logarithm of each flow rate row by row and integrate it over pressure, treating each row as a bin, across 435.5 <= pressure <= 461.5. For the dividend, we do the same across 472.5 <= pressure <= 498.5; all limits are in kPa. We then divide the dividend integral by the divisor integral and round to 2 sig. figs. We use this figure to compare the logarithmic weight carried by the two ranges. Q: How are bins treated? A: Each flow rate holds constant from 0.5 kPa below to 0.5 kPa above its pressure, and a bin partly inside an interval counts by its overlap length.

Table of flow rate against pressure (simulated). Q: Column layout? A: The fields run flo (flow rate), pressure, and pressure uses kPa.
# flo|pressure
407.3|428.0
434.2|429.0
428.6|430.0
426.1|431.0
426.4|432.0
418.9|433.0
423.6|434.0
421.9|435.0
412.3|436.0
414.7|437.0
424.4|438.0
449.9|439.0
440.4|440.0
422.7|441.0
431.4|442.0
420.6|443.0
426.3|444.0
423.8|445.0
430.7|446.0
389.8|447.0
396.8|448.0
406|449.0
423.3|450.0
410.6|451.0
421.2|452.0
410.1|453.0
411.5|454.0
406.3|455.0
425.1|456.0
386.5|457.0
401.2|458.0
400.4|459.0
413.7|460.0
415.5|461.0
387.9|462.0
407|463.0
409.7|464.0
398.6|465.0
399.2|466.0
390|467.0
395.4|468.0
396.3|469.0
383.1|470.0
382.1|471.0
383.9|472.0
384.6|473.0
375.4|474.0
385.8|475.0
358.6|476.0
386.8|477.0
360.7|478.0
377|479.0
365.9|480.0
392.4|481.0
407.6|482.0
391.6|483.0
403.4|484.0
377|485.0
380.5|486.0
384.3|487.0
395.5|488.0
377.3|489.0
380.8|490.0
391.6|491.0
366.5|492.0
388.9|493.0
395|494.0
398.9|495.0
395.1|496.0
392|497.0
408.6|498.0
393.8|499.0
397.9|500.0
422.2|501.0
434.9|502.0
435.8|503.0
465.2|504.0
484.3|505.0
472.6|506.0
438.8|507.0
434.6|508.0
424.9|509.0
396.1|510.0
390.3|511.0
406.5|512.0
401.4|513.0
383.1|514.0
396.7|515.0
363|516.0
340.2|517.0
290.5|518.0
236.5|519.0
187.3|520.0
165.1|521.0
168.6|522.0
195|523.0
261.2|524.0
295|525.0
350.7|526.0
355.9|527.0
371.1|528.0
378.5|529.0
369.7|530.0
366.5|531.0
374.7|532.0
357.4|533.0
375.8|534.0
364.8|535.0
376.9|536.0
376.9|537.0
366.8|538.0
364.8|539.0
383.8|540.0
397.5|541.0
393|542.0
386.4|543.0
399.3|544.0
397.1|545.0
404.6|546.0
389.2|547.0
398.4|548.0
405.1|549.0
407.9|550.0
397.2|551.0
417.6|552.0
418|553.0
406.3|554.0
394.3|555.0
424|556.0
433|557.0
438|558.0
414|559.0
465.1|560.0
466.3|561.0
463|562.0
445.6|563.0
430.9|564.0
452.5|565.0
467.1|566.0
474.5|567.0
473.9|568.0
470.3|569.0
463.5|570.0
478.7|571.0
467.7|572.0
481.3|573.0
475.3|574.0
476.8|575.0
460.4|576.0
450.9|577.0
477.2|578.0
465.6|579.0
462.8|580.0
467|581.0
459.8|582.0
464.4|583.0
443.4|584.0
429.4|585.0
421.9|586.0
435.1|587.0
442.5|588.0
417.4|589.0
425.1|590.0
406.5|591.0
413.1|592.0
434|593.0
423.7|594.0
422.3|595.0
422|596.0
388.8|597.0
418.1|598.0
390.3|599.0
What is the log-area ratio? 0.99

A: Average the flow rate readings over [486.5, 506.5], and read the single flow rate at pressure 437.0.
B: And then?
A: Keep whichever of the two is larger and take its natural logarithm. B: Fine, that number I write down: 6.03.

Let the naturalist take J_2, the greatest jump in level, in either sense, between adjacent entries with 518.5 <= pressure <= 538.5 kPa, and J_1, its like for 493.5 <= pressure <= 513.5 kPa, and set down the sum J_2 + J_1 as 100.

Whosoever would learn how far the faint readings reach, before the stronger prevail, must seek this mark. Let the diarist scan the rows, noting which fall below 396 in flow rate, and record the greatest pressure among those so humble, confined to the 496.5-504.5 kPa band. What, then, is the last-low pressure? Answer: 499.0 kPa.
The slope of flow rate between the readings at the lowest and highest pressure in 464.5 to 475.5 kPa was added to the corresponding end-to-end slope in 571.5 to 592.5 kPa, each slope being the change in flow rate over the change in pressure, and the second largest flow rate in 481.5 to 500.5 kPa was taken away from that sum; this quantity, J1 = -412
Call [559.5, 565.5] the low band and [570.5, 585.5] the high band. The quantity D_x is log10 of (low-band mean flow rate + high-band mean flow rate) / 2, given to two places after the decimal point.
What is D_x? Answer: 2.66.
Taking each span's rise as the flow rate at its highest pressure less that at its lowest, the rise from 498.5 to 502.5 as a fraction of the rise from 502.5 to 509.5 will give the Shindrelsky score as -3.8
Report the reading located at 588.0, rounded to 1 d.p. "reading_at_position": 442.5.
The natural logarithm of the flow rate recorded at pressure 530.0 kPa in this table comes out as 5.91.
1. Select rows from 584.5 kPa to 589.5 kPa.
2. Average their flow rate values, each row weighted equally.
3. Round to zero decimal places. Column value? 429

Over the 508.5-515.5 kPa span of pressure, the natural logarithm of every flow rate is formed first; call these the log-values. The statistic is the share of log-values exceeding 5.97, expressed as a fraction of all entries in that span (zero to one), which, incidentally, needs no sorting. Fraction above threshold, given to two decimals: 0.71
